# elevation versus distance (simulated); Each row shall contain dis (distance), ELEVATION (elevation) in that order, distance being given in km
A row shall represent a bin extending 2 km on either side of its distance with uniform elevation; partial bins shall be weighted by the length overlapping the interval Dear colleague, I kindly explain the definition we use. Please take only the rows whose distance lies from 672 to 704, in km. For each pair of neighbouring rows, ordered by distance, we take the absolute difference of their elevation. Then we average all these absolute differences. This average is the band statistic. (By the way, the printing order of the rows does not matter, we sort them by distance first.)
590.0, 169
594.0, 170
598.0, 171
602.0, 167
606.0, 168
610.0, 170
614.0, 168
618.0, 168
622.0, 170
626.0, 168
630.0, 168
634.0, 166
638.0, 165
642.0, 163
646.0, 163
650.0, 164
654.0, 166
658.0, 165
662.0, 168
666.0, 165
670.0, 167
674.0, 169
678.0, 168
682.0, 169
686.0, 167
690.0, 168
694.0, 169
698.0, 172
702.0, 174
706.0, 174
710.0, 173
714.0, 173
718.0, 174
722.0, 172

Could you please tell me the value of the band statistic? 1.6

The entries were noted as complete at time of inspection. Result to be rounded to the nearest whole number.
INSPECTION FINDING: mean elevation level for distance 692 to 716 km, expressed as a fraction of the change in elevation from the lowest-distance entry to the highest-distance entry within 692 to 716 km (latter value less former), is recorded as 43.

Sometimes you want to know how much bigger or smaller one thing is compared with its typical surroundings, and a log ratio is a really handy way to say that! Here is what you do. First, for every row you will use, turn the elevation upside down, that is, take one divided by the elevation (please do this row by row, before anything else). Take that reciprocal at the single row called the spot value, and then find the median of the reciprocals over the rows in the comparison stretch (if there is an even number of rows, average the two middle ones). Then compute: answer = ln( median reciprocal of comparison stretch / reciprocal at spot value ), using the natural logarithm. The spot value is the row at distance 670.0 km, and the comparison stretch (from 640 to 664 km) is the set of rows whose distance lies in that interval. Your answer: 0.015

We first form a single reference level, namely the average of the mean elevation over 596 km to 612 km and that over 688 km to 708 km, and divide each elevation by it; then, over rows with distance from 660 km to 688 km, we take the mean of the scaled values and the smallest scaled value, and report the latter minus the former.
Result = -0.015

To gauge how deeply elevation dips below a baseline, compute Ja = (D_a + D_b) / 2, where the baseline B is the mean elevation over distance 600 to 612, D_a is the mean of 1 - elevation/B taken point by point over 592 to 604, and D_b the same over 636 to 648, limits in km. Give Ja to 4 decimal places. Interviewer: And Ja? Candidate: 0.0109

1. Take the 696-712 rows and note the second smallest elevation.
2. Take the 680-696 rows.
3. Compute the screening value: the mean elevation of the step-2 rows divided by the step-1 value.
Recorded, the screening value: 0.97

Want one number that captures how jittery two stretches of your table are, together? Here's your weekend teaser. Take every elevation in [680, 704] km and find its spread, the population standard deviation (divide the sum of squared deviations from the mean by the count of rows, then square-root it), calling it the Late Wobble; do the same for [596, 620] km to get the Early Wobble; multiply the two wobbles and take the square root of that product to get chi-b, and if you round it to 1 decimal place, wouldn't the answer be 1.8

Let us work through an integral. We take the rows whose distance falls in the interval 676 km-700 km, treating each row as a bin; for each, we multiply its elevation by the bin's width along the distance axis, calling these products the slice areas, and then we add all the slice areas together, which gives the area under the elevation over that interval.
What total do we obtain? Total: 4052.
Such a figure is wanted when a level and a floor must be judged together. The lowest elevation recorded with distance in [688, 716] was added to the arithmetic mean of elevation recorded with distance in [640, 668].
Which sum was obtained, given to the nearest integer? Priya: 333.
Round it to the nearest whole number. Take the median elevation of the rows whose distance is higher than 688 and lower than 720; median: 173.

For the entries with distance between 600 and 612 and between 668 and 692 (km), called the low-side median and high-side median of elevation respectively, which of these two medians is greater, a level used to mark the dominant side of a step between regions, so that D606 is 168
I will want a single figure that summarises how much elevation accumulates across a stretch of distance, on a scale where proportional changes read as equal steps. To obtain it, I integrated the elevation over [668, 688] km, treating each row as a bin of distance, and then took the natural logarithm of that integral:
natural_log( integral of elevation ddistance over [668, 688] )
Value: 8.12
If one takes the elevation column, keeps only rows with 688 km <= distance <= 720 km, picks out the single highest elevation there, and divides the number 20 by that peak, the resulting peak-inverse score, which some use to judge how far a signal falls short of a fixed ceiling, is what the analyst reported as 0.115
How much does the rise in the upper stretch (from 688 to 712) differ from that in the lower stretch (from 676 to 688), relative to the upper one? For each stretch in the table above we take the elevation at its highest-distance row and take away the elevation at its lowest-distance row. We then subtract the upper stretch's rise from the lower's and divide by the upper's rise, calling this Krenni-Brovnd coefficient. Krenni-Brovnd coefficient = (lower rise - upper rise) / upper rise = -1.2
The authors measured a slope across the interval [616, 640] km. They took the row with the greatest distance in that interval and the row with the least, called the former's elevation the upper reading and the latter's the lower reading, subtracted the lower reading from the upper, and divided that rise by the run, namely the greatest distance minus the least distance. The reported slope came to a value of -0.15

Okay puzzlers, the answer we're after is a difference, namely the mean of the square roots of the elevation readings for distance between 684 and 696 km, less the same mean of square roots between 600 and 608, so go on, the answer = 0.02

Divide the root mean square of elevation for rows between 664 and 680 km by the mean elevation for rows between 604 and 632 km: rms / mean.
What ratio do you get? 0.99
